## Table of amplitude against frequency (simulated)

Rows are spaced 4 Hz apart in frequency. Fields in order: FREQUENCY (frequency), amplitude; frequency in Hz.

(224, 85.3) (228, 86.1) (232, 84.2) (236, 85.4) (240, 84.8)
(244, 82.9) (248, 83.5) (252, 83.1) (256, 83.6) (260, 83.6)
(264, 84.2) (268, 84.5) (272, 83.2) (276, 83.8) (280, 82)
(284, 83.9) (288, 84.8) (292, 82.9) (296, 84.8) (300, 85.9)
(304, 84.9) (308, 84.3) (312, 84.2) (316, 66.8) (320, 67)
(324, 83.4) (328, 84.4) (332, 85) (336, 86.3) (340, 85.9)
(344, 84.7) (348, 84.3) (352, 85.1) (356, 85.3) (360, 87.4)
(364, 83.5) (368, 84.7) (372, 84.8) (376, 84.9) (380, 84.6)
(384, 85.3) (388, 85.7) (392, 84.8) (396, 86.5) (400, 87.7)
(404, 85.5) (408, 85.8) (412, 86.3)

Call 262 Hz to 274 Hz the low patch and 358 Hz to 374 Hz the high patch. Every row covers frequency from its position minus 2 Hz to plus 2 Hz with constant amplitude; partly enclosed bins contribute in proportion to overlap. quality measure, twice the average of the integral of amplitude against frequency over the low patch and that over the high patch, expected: 2369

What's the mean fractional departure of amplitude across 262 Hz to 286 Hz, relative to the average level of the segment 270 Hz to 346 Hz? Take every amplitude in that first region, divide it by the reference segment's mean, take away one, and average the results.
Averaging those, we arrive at 0.013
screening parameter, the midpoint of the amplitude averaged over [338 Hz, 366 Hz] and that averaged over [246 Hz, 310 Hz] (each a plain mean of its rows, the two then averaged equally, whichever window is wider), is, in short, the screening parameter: 84.6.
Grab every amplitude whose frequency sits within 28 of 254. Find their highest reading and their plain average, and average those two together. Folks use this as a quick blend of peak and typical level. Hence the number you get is 85.0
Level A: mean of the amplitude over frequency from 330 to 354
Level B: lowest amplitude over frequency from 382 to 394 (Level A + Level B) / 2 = 85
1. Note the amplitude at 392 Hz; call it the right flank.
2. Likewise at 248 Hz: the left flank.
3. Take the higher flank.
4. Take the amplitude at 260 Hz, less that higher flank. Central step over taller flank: -1.2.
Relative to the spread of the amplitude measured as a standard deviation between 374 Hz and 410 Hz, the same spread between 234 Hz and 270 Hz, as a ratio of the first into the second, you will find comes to 0.85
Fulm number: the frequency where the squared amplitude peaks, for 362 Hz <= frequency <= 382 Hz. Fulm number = 376 Hz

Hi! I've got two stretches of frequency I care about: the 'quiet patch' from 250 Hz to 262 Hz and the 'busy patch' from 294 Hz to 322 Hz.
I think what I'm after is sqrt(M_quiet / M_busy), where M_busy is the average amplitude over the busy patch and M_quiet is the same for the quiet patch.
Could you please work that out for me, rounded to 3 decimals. 1.023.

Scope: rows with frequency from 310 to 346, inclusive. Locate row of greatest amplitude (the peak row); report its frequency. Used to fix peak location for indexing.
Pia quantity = 336 Hz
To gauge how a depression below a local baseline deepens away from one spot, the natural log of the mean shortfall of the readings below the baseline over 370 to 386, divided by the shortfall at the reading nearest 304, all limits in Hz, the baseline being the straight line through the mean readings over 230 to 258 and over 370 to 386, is -32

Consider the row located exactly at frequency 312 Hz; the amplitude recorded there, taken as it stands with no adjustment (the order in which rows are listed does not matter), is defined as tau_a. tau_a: 84.2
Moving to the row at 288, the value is 84.8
